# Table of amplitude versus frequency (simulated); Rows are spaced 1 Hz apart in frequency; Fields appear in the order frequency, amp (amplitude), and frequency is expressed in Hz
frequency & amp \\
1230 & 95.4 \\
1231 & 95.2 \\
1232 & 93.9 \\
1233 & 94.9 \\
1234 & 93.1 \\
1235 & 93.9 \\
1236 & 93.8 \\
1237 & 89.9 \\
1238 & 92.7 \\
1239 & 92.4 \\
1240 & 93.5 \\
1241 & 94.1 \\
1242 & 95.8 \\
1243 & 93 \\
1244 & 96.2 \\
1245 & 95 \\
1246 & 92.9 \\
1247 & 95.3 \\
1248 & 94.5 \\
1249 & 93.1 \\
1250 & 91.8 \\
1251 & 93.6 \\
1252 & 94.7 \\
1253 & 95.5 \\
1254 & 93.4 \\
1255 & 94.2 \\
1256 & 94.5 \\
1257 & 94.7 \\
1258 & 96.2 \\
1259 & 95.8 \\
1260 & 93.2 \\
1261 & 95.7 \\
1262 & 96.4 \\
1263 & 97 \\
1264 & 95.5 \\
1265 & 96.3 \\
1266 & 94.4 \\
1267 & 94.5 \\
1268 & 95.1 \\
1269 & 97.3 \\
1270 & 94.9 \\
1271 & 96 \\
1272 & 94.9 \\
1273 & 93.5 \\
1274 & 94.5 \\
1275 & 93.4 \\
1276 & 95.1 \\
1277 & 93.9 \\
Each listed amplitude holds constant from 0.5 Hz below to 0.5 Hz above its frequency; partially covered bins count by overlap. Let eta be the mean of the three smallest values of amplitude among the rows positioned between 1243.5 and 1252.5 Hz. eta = 92.6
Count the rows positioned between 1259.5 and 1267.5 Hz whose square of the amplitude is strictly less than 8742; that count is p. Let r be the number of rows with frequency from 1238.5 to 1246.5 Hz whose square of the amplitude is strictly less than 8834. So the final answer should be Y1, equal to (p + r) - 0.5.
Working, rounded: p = 1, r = 4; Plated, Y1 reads 4.5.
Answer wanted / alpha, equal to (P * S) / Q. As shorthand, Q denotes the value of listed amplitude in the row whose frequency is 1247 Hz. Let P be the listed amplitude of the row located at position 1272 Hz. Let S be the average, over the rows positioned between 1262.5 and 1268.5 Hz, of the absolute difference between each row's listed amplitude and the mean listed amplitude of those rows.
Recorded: 0.80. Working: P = 94.9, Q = 95.3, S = 0.80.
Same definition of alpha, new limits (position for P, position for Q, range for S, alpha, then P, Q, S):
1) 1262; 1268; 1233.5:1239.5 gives 1.00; 96.4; 95.1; 0.99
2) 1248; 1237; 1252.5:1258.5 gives 0.77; 94.5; 89.9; 0.73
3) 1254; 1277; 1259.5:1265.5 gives 0.88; 93.4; 93.9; 0.89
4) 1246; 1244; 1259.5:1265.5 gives 0.86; 92.9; 96.2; 0.89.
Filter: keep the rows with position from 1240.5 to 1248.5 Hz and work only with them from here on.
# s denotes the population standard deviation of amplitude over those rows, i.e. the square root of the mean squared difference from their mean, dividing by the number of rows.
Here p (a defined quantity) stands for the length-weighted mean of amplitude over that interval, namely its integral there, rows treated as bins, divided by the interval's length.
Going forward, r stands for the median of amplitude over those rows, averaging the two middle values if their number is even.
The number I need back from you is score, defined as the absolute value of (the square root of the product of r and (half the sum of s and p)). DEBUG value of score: 67.3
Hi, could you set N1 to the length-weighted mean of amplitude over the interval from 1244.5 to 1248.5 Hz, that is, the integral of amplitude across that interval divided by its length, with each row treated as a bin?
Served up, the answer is 94.4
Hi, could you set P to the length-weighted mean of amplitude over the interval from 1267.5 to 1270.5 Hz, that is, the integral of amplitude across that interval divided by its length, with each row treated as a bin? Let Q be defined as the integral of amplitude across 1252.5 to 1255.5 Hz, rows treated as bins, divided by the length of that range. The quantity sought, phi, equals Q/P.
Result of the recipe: 0.99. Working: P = 95.8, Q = 94.4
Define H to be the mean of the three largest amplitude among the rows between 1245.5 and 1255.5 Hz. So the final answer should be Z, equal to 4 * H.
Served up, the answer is 381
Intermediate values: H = 95.2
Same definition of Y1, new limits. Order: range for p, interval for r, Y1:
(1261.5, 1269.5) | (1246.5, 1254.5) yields 3.5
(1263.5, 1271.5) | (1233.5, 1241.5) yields 6.5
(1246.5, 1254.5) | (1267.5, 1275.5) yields 4.5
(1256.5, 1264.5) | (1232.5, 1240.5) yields 7.5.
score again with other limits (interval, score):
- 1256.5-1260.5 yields 67.7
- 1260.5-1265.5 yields 68.2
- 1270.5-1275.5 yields 67.1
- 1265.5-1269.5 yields 67.6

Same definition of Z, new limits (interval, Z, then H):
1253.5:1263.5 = 386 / 96.5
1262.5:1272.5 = 387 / 96.9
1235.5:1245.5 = 383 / 95.7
